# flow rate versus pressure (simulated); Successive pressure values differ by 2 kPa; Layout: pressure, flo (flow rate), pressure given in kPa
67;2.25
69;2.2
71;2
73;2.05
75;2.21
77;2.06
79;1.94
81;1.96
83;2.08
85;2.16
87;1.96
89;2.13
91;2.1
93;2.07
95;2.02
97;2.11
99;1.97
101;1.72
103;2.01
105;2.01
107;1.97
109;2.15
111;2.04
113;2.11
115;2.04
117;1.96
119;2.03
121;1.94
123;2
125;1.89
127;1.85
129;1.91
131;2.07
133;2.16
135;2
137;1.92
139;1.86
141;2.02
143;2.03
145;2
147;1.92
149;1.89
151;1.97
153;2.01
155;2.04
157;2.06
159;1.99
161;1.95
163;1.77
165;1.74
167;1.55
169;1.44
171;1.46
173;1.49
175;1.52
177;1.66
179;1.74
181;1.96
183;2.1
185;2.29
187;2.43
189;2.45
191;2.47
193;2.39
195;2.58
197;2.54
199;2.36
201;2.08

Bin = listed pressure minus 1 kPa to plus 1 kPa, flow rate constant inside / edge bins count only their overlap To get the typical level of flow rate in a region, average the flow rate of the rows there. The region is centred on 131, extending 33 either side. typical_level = 1.98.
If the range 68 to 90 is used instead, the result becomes 2.07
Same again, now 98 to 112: 1.98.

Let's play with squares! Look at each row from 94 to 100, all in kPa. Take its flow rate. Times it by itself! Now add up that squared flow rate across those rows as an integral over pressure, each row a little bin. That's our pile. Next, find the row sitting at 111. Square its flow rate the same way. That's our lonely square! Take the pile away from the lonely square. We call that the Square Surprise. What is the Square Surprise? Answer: -21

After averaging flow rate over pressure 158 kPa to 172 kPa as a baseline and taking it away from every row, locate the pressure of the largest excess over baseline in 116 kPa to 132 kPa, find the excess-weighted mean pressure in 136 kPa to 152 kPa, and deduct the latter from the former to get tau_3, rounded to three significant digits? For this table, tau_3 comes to -13.1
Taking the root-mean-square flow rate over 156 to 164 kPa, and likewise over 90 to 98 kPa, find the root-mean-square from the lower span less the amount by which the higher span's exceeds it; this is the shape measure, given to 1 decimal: 2.2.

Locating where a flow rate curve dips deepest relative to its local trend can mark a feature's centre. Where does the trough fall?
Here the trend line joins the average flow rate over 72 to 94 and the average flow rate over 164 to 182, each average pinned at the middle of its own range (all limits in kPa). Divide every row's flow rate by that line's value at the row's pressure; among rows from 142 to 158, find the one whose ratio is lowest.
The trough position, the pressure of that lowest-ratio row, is 149 kPa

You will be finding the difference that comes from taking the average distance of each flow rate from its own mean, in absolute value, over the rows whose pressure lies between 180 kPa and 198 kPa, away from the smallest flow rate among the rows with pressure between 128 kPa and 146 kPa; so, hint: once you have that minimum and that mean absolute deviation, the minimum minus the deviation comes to 1.70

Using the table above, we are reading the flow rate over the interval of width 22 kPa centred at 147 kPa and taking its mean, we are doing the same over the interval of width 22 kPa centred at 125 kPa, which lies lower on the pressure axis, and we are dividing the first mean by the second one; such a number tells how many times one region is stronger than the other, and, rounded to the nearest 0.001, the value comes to 0.994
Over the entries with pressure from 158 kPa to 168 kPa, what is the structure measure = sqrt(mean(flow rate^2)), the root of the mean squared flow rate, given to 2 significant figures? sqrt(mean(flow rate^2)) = 1.8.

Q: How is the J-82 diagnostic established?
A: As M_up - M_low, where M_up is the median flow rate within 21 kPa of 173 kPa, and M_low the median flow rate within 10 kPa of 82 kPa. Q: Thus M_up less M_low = -0.11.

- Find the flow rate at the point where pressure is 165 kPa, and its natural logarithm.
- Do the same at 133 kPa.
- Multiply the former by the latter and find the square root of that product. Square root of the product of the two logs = 0.65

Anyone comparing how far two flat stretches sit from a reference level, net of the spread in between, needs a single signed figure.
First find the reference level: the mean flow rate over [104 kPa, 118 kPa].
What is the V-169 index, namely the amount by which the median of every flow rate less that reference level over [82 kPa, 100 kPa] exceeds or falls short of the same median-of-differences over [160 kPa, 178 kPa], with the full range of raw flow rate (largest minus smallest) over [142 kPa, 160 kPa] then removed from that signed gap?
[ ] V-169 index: 0.36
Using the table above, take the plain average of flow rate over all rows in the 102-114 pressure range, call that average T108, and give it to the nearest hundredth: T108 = 2.05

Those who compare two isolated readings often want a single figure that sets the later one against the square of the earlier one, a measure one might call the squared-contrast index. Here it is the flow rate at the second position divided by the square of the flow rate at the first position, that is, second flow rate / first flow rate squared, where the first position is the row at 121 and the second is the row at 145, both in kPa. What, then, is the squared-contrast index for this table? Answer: 0.53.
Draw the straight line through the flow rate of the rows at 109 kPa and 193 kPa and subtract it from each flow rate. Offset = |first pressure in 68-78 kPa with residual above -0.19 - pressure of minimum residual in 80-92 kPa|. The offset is 18 kPa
